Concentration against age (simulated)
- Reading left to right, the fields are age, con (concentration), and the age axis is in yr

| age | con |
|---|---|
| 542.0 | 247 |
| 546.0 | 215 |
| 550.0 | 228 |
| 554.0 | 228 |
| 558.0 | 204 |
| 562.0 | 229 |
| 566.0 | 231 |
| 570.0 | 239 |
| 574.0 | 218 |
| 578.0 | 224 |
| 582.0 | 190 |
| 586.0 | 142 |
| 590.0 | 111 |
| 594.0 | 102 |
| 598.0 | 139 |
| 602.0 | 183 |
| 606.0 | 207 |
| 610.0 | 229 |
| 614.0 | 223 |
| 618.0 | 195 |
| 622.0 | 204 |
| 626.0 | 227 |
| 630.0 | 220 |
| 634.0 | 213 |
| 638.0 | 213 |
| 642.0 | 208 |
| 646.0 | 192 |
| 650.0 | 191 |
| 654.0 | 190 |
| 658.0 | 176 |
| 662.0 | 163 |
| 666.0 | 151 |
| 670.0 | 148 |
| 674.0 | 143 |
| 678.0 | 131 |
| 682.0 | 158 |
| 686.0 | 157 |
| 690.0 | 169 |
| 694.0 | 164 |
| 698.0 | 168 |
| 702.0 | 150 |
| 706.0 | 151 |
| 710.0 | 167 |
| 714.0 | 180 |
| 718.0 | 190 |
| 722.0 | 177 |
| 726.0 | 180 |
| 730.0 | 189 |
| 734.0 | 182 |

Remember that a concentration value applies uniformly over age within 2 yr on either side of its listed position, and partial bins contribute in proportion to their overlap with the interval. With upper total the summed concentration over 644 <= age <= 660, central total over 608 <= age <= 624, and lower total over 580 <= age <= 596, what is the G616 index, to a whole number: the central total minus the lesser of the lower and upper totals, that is 306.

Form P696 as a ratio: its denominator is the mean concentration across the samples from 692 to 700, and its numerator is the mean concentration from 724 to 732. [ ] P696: 1.11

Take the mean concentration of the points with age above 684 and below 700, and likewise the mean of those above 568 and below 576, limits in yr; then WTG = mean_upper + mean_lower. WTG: 393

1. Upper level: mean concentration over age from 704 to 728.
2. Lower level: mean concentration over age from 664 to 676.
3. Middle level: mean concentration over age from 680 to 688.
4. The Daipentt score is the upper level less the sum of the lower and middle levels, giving -131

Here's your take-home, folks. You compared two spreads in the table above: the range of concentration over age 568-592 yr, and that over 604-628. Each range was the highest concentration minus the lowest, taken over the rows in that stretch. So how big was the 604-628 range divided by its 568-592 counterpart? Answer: 0.27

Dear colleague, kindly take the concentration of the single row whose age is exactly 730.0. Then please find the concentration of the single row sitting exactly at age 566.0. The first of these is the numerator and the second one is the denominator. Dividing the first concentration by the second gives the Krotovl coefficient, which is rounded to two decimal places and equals 0.82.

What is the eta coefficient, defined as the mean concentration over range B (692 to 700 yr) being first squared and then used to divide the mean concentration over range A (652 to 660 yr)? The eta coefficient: 0.0066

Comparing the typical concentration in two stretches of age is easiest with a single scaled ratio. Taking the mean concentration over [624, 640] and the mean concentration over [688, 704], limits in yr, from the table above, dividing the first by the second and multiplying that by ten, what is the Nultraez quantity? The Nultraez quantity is 13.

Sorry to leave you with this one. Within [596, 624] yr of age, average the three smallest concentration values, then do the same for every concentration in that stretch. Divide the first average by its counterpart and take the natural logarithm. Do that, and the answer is -0.134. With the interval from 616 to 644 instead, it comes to -0.044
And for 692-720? -0.075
